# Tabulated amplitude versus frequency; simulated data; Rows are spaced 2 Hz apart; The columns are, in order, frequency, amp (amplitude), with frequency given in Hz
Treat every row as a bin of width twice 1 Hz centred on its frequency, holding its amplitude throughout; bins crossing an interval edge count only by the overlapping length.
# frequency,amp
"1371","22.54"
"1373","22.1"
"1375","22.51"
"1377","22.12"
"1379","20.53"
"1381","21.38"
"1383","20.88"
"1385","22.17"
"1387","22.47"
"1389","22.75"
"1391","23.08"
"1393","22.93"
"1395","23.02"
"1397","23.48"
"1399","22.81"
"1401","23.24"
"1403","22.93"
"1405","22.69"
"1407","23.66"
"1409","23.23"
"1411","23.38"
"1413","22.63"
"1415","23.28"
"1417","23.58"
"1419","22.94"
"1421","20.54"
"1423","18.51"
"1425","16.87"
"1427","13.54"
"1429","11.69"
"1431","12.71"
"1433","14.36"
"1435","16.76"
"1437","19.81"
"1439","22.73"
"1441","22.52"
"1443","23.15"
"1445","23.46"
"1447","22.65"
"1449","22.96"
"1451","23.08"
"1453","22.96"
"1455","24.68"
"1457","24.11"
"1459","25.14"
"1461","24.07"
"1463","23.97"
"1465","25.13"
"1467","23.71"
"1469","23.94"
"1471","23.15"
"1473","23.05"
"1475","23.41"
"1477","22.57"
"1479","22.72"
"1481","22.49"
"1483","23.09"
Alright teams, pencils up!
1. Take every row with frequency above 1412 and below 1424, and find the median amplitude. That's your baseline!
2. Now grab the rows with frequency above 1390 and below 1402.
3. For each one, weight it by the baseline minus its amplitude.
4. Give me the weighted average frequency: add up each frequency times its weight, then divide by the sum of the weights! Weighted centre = 1396.5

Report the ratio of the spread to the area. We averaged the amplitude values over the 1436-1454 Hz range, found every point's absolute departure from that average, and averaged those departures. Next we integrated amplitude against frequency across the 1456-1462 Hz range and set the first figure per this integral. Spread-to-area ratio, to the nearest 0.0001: 0.0043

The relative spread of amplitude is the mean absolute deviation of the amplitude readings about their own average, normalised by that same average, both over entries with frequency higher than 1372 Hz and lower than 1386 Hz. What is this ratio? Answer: 0.029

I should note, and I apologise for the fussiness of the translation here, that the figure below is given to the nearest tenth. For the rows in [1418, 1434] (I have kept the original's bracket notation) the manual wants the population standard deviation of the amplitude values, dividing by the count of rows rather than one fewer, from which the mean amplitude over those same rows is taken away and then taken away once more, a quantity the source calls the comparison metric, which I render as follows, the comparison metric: -29.0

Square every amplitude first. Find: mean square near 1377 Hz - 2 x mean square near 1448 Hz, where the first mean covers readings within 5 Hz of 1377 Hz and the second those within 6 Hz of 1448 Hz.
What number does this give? -590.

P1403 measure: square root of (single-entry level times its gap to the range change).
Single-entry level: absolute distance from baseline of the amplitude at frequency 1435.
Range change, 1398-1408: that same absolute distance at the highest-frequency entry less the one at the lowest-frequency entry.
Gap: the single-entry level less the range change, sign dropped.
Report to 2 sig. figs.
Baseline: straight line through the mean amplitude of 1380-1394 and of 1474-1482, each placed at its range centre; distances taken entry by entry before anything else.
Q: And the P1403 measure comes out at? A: 5.4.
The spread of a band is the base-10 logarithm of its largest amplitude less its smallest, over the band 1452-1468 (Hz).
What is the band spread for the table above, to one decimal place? 0.3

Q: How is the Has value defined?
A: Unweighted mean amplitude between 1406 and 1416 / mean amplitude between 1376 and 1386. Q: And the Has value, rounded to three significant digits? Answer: 1.08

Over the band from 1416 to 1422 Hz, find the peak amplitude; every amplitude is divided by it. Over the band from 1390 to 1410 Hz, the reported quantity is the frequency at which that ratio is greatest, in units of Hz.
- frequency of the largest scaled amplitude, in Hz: 1407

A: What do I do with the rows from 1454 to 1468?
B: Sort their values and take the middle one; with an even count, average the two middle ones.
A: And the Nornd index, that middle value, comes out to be 24.1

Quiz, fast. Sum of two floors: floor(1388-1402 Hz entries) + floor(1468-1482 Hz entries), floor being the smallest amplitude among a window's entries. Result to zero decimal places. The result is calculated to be 45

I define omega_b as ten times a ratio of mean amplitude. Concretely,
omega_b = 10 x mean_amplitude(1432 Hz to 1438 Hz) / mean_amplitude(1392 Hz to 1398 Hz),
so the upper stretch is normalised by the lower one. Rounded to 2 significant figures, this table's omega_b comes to 7.3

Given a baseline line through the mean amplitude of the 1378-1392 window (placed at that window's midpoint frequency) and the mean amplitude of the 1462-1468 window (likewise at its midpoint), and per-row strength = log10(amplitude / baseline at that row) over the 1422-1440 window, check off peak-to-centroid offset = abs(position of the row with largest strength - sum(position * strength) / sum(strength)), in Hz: 9.1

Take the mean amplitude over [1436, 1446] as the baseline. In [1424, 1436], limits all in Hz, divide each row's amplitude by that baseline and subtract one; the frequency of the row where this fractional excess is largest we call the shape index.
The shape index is 1425 Hz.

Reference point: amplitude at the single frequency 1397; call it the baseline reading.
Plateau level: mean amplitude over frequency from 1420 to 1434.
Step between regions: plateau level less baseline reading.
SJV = -8.0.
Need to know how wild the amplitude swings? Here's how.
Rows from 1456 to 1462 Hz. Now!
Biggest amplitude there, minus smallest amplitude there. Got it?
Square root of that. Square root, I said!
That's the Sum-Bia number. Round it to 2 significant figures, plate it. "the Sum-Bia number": 1.0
